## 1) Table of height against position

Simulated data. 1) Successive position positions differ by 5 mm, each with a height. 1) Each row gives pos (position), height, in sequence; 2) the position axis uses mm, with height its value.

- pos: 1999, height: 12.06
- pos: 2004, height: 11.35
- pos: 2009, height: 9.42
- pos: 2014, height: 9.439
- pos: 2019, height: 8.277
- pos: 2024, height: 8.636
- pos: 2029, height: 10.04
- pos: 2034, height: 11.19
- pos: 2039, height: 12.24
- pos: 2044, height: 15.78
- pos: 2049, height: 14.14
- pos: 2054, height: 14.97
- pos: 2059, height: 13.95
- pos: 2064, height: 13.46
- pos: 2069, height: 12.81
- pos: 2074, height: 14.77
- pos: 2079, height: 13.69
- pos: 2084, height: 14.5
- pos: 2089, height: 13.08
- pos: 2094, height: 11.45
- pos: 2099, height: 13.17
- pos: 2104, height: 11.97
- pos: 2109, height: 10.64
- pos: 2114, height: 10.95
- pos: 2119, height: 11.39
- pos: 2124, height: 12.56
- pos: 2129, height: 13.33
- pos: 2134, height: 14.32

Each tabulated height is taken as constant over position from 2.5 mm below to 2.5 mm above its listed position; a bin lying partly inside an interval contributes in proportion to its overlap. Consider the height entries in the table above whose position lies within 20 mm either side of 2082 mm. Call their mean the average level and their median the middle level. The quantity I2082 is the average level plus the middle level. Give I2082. 26.7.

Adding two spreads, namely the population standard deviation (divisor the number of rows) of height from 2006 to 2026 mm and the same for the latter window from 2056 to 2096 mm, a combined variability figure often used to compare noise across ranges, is 1.5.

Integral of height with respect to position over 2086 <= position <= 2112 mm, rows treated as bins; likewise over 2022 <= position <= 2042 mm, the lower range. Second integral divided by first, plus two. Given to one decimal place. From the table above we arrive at 2.7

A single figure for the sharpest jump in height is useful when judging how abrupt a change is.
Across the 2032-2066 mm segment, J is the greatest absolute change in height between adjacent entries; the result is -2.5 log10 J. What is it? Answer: -1.37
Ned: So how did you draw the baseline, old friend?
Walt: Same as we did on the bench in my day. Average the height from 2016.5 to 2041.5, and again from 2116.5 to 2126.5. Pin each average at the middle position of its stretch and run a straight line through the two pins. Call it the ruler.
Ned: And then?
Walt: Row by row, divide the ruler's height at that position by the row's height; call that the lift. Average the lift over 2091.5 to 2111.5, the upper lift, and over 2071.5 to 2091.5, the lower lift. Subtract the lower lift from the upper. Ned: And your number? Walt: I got 0.19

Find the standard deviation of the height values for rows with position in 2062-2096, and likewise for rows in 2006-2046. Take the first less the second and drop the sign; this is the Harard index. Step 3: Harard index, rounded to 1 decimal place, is 1.3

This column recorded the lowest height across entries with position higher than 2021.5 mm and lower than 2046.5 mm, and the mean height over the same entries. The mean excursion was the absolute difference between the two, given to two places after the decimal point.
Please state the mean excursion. 2.94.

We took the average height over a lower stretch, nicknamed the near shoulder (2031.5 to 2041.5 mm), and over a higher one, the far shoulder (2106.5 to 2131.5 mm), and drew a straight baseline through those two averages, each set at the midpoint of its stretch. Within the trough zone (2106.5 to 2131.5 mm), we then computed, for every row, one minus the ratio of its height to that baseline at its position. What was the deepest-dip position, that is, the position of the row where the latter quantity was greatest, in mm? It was 2109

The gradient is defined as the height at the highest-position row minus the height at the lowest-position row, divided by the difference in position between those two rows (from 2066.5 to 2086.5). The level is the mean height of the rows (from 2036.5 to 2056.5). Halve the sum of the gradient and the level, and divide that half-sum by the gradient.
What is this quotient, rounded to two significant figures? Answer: 64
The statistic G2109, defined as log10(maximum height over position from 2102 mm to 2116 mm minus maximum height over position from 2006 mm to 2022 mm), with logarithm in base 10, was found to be 0.40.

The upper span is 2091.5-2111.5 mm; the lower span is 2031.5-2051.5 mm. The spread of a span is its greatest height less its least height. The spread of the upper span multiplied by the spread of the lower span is 12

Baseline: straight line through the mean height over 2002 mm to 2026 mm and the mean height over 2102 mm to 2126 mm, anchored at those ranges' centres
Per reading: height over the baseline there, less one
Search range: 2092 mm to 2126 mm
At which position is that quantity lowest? 2109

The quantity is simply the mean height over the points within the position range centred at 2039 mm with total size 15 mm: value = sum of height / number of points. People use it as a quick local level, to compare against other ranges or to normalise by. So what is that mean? 13.1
